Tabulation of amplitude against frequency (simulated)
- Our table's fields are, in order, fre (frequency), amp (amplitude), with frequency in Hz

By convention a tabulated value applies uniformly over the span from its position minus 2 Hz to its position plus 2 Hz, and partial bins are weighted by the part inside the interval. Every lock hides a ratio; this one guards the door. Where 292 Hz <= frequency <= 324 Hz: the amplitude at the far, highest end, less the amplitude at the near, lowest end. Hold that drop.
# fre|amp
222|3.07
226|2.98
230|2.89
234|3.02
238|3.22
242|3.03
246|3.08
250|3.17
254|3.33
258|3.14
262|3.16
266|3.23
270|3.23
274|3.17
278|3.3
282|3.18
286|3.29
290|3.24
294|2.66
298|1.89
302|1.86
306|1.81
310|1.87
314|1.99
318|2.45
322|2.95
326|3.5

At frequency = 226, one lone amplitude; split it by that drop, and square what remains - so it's 106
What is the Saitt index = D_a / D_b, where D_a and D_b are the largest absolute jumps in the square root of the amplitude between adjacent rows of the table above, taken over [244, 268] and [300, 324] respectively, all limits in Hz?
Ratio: 0.34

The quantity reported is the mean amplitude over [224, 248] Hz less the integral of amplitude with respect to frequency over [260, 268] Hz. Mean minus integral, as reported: -23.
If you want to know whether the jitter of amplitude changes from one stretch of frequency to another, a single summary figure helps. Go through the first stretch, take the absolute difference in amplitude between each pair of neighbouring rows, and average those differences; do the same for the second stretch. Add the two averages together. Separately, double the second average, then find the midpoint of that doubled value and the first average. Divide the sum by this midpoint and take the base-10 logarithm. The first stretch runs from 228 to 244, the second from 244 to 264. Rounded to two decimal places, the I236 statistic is 0.16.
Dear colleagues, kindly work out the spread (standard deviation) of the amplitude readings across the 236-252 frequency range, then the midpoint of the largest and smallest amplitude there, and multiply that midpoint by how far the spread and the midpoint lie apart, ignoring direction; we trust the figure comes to 9.5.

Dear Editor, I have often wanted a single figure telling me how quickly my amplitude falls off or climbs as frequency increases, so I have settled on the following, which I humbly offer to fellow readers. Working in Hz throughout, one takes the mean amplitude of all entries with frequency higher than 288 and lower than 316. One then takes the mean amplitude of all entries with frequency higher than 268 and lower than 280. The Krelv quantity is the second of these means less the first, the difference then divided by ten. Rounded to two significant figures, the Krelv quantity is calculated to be 0.10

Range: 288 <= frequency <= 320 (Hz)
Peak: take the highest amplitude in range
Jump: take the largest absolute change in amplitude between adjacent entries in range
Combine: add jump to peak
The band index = 4.01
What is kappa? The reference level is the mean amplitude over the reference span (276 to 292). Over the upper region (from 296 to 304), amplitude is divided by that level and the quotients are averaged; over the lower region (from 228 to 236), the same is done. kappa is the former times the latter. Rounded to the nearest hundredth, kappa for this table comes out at 0.52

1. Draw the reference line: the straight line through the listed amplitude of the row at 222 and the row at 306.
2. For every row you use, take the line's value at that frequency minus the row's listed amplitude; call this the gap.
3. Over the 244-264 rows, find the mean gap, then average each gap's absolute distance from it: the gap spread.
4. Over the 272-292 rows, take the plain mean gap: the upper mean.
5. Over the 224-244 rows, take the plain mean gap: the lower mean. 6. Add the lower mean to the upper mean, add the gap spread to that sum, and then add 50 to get 48.9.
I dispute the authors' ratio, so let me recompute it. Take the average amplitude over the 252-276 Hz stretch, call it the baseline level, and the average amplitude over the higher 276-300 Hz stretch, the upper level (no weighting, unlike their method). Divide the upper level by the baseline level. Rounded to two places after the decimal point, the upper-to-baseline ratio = 0.91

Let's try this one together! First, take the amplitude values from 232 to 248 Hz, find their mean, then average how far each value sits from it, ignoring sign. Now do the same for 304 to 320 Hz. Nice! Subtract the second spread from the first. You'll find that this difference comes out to -0.14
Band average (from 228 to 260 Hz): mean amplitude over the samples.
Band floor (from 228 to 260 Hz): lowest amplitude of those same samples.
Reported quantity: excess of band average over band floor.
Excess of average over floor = 0.22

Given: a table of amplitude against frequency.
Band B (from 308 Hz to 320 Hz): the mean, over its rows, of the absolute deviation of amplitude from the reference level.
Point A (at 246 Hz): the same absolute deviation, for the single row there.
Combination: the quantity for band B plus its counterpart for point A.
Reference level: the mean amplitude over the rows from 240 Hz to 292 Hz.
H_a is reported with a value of 1.21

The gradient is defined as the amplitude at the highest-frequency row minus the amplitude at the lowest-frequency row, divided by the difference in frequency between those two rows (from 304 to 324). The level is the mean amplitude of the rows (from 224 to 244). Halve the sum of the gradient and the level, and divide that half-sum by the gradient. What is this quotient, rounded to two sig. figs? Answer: 22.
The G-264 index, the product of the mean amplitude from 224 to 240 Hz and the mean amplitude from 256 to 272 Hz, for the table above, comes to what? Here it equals 9.7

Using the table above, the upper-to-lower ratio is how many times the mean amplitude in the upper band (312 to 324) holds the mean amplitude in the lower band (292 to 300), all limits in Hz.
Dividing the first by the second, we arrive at 1.08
